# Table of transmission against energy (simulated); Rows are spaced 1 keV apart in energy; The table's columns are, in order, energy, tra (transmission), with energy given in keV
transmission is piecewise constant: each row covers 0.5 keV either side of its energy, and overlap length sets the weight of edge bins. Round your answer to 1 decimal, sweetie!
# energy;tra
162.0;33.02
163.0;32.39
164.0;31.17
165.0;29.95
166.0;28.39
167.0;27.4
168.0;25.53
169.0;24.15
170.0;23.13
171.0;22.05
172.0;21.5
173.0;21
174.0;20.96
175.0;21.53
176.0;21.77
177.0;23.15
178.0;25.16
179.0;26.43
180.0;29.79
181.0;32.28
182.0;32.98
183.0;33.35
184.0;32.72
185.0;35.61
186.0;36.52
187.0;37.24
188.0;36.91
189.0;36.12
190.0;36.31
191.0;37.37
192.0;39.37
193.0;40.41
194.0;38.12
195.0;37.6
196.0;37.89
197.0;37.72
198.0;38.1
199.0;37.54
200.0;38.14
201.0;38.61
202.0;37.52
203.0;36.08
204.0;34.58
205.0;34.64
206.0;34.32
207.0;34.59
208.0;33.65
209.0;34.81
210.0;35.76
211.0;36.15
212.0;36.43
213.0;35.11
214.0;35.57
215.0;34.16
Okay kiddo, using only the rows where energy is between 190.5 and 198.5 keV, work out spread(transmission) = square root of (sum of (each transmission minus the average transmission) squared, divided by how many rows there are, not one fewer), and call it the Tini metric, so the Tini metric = 1.0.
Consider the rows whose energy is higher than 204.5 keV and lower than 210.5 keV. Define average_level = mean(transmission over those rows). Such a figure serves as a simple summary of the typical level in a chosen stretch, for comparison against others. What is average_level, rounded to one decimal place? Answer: 34.6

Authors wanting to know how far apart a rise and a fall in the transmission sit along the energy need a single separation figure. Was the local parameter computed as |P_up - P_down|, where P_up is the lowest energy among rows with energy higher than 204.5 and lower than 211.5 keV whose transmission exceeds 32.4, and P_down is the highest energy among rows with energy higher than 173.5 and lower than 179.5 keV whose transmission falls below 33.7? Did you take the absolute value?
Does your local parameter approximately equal 26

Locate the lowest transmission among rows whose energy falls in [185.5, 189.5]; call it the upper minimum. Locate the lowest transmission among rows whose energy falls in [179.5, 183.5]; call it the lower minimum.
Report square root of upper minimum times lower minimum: 33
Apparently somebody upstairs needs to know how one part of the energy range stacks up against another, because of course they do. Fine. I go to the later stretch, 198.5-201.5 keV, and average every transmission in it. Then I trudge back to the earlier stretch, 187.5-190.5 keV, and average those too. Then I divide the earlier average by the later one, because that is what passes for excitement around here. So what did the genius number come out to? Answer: 0.96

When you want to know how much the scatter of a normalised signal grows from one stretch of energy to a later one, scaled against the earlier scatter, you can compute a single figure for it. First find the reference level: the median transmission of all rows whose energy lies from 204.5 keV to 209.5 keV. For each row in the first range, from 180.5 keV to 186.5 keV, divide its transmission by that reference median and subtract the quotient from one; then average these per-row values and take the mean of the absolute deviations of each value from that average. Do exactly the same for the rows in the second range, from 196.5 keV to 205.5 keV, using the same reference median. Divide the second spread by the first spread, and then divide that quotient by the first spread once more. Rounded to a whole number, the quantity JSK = 21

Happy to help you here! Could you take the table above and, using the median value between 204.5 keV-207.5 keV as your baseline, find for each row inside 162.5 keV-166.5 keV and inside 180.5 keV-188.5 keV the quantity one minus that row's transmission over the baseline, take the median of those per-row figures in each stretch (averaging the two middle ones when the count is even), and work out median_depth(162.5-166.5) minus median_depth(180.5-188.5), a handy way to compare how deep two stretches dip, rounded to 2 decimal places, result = 0.11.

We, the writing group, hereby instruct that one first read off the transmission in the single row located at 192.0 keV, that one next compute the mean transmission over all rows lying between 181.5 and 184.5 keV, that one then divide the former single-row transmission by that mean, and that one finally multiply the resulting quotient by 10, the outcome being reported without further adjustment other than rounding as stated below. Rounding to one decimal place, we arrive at 11.9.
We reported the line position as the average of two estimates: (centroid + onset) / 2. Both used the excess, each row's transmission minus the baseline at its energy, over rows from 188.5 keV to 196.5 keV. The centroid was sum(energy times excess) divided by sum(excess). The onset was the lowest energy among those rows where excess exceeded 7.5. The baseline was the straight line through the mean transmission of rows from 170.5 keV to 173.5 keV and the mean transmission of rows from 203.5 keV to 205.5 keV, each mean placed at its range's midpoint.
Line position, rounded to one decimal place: 190.7 keV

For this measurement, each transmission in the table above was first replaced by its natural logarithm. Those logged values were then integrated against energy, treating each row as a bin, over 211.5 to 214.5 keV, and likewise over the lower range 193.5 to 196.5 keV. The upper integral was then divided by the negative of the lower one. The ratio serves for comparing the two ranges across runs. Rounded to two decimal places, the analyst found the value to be -0.98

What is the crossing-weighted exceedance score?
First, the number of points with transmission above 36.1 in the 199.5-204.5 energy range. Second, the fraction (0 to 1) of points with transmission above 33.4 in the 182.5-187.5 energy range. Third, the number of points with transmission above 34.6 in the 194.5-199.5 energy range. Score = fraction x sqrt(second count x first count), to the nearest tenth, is 2.3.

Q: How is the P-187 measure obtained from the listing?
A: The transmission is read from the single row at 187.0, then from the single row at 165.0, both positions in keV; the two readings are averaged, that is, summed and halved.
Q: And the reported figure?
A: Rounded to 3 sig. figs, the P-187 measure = 33.6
